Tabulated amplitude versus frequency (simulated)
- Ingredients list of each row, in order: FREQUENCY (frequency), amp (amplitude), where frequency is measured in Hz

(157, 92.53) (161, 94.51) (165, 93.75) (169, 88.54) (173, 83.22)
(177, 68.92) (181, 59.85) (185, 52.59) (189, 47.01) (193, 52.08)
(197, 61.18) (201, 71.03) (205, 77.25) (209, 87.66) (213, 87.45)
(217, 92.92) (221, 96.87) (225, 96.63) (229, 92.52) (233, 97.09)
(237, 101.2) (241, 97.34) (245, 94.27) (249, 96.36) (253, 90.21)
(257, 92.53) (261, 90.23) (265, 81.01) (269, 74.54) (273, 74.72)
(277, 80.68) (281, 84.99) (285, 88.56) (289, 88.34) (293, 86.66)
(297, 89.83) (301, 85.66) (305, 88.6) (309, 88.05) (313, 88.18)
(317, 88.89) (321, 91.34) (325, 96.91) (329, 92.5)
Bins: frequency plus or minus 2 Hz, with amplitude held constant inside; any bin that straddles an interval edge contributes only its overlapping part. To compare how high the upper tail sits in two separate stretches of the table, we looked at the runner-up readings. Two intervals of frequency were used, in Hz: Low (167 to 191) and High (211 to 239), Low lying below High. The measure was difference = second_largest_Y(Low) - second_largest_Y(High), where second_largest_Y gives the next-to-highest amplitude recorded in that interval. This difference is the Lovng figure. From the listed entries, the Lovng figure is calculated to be -14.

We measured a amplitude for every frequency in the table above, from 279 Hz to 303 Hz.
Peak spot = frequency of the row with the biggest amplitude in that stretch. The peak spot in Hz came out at 297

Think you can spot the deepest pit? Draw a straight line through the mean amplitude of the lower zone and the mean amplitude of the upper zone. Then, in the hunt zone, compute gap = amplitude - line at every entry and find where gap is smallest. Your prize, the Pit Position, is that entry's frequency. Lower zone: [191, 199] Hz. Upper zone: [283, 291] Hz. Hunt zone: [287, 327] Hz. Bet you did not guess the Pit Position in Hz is 317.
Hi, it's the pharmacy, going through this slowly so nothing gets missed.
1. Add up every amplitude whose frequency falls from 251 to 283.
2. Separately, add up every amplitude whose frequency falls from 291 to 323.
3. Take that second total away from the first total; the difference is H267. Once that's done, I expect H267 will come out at -38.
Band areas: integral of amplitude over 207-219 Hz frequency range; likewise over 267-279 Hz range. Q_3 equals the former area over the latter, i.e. 1.17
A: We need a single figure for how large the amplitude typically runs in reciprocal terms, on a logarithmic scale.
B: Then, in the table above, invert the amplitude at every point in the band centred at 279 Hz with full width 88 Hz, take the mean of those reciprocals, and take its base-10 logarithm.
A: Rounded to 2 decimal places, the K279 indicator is -1.94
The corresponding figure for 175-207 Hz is -1.78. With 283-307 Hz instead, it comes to -1.94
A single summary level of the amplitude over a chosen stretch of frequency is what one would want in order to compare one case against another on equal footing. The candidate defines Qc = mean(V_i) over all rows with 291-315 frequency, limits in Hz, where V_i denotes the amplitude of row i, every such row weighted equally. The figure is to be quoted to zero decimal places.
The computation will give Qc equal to 88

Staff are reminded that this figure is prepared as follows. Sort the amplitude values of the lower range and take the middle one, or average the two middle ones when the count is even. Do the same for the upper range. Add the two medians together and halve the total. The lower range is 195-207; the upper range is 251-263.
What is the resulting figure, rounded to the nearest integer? 81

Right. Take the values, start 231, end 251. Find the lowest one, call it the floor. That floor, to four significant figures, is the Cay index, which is 94.27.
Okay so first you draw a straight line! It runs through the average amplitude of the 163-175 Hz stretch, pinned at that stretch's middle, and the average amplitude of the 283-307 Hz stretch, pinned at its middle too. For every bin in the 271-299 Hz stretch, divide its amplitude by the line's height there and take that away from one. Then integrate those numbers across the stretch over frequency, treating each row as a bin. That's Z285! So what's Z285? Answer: 1.0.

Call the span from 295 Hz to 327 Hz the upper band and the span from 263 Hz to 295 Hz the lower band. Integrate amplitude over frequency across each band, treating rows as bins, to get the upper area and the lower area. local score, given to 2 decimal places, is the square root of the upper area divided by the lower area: 1.04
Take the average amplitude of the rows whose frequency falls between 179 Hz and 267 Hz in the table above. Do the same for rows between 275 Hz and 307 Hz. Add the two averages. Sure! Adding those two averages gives 169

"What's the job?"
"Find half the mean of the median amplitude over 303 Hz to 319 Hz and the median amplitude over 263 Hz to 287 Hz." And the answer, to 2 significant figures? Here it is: 42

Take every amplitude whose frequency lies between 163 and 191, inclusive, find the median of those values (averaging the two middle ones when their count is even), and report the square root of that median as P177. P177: 8.30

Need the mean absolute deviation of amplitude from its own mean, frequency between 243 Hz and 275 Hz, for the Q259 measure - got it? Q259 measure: 7.5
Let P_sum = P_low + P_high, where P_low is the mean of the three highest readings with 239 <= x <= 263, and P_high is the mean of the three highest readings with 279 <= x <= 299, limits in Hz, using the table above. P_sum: 185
